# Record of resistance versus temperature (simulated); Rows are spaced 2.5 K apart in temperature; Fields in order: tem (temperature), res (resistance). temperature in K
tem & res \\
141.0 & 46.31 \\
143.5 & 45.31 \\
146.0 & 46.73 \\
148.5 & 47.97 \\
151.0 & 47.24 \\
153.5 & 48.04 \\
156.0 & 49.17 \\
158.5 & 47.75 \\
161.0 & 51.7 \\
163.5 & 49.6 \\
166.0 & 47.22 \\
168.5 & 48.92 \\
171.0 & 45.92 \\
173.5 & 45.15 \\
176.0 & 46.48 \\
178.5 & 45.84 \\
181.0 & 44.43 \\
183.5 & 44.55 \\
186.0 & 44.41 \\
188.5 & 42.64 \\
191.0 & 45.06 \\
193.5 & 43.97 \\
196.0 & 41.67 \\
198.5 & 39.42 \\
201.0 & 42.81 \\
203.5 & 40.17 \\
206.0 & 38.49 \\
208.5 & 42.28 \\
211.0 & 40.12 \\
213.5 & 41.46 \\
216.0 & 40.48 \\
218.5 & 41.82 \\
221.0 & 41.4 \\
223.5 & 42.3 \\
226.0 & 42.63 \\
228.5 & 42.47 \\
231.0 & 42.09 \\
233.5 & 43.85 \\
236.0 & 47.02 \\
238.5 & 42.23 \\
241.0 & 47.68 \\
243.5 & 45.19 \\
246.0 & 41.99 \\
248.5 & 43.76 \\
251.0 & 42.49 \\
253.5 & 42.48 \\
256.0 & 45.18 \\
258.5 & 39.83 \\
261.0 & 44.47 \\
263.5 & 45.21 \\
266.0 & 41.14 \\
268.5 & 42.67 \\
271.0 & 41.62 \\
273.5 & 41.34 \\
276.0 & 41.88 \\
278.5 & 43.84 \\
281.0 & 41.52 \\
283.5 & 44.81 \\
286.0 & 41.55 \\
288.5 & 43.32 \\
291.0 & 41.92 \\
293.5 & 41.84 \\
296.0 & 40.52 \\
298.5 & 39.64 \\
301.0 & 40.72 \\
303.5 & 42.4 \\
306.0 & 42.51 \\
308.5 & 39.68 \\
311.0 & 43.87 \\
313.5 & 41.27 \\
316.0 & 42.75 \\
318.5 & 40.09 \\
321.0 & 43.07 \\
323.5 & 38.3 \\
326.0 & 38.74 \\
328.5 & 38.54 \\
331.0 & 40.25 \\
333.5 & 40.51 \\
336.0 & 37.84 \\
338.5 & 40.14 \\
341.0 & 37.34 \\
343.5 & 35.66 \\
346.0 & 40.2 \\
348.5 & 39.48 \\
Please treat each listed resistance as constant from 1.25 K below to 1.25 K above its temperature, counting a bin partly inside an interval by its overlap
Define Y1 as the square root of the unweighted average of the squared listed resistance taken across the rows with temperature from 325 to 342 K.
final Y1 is 39.1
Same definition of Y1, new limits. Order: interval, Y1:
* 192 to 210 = 41.3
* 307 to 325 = 41.3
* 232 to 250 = 44.6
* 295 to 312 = 41.4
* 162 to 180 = 47.0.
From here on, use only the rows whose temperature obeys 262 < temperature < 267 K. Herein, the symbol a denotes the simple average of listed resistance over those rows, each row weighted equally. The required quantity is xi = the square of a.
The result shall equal 1864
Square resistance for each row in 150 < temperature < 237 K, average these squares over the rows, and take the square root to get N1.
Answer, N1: 44.4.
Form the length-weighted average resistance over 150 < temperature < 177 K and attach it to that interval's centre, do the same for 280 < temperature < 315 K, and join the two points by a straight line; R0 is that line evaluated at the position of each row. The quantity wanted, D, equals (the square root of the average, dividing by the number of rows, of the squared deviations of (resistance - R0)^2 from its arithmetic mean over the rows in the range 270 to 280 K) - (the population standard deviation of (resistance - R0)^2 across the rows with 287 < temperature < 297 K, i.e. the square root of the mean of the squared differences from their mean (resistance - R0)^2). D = 0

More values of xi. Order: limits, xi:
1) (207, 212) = 1697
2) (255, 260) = 1807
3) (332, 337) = 1535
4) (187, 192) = 1923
